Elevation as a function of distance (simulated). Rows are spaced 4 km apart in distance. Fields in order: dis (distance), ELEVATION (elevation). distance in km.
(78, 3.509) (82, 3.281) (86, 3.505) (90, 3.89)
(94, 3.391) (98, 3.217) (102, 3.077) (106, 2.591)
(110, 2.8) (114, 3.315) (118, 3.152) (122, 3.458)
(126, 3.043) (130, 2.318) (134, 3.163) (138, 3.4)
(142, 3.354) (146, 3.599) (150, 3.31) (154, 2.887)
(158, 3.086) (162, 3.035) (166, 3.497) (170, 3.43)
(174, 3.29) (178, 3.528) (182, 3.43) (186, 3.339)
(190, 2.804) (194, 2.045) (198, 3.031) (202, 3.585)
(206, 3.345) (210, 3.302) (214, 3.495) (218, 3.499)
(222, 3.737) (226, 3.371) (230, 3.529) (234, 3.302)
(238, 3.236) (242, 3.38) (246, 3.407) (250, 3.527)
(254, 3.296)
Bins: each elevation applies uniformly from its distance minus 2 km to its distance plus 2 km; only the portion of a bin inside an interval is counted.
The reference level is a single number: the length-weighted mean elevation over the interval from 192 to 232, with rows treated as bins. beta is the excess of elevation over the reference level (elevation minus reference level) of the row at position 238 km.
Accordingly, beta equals -0.06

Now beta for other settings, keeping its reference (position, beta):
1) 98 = -0.08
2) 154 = -0.41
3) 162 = -0.26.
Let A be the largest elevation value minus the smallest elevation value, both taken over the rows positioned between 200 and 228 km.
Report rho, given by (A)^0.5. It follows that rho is 0.66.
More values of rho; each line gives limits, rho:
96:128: 0.93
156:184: 0.70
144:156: 0.84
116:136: 1.07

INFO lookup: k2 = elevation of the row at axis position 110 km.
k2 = 2.8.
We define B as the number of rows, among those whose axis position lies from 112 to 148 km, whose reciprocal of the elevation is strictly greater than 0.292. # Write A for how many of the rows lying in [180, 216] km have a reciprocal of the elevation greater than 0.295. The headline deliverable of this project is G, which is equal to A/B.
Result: 0.86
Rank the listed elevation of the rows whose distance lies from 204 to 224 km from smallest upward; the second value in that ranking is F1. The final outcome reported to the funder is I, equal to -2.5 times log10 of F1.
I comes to -1.31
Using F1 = 3.345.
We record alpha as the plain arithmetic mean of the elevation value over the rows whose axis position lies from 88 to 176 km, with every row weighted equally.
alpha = 3.20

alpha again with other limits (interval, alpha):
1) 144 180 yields 3.30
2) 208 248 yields 3.43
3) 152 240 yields 3.26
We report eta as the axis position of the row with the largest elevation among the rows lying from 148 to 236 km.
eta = 222 km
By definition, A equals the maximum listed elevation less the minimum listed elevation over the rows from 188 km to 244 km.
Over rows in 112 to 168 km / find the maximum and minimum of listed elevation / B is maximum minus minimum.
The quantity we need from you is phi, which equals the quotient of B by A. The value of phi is 0.76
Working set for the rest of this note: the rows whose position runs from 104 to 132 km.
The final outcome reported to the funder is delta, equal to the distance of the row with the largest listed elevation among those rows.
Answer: 122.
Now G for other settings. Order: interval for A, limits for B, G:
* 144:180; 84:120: 0.71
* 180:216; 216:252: 1.20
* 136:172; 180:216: 0.83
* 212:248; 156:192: 0.80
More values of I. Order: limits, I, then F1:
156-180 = -1.22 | 3.086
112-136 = -1.21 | 3.043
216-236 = -1.32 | 3.371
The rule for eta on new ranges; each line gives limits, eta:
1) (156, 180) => 178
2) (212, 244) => 222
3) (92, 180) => 146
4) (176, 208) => 202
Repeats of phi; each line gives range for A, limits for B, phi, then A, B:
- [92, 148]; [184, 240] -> 1.32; 1.3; 1.69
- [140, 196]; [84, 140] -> 1.01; 1.6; 1.57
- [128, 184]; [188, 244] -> 1.32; 1.3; 1.69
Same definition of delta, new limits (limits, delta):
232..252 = 250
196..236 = 222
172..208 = 202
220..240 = 222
